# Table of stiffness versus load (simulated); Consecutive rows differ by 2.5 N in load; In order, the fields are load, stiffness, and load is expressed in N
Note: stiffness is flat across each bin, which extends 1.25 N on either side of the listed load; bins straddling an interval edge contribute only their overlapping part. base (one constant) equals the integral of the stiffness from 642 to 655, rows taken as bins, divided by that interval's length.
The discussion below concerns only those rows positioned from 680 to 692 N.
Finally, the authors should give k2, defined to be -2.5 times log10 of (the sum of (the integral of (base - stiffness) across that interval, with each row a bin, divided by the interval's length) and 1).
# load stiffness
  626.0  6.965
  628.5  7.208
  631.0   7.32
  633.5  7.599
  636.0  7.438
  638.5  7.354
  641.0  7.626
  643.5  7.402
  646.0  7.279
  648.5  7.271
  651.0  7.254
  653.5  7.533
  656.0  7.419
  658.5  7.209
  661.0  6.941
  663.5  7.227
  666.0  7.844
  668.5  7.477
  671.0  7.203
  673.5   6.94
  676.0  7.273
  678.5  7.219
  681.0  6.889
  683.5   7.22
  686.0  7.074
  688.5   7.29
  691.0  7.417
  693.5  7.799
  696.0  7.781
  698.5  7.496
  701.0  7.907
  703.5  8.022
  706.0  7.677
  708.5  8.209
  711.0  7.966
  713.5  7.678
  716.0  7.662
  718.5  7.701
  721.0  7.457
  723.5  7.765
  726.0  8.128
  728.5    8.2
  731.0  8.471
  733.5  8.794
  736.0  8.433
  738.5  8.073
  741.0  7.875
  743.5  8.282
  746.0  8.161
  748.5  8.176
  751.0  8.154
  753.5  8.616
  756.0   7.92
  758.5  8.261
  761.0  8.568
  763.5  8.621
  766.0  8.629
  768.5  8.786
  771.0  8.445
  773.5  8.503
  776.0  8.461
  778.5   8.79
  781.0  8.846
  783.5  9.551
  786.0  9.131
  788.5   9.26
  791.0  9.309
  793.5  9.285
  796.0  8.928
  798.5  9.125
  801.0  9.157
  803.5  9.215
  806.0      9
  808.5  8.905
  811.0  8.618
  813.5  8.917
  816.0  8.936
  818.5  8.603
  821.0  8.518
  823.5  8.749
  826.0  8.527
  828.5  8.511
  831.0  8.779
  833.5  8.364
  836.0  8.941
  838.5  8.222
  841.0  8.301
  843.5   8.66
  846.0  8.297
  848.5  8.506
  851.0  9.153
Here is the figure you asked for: -0.2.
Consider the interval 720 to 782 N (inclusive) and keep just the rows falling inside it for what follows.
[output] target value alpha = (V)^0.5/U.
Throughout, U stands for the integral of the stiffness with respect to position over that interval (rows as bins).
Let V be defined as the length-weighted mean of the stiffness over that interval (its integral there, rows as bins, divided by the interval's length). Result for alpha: 0.006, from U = 517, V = 8.3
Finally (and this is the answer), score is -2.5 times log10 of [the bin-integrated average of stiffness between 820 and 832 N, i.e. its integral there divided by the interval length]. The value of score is -2.34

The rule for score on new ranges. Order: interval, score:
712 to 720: -2.21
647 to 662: -2.15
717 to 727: -2.22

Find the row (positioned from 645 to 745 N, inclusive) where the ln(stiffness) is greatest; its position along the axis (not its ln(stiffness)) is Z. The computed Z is 733.5 N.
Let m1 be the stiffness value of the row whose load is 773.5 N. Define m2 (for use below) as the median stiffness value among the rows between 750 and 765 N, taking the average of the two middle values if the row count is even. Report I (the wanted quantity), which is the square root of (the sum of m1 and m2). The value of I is 4.11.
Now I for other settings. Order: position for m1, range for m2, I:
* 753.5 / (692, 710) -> 4.05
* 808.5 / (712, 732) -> 4.08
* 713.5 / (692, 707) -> 3.93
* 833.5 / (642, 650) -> 3.96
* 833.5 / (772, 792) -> 4.17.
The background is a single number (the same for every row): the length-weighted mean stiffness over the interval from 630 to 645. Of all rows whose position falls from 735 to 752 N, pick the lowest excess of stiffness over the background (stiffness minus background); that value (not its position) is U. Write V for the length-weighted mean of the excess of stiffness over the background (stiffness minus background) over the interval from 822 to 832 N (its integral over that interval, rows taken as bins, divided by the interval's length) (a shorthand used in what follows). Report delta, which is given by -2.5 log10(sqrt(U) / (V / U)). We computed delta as 2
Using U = 0.4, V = 1.2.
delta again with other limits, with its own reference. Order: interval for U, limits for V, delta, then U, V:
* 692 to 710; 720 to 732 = 5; 0.0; 0.6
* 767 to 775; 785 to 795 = 1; 1.0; 1.8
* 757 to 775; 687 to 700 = -2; 0.8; 0.1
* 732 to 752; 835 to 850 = 1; 0.4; 1.0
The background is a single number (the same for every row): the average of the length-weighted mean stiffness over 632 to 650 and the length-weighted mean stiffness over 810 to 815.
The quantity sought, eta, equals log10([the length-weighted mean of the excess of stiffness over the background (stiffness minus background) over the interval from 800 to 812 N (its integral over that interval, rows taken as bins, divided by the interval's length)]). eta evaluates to -0.06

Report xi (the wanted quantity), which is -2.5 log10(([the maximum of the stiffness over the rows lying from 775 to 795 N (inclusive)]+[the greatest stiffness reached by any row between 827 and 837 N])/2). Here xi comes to -2.41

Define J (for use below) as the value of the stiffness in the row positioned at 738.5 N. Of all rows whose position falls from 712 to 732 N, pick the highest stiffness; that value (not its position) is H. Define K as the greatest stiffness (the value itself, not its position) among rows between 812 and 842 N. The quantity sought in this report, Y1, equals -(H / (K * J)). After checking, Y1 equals -0.117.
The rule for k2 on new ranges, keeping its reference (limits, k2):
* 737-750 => 1.6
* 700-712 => 1.0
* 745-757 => 2.1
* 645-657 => 0.0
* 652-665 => -0.1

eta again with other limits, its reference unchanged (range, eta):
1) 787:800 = 0.03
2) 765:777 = -0.33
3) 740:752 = -1.49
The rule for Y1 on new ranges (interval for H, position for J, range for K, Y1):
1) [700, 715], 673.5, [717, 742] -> -0.135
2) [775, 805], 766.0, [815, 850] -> -0.124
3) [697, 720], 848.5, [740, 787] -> -0.101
